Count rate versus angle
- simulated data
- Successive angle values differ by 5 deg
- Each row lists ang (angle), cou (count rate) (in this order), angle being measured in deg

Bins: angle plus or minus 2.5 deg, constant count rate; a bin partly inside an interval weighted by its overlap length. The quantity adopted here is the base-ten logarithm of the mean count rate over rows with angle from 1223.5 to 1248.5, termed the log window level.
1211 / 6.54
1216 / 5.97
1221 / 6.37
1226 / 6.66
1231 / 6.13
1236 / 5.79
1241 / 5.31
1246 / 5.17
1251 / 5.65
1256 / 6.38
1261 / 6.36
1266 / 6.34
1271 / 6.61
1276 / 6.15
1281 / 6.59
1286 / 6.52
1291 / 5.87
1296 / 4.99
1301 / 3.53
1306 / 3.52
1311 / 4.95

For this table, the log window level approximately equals 0.764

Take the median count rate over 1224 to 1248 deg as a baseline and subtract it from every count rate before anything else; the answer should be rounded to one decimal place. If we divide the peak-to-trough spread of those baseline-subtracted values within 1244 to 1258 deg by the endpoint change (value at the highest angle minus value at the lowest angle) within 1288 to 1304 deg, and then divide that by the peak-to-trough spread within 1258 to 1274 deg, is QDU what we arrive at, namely -1.9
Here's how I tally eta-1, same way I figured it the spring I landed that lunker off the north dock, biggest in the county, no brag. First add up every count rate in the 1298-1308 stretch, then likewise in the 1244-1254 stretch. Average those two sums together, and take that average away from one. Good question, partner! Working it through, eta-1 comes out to -7.9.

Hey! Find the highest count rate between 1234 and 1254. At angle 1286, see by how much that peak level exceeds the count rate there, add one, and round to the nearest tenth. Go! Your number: 0.3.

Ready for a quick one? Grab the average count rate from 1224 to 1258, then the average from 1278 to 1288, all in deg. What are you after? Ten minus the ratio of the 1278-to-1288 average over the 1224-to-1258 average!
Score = 8.88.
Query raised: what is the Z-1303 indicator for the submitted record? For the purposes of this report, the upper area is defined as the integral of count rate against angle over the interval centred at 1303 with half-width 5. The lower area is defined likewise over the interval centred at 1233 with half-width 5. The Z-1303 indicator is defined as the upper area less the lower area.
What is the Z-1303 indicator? -24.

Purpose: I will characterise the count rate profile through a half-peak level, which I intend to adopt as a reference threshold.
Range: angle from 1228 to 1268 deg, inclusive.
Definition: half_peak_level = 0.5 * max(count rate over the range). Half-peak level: 3.19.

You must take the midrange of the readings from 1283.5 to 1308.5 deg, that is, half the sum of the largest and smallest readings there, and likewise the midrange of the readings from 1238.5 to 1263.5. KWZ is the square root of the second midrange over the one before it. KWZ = 1.07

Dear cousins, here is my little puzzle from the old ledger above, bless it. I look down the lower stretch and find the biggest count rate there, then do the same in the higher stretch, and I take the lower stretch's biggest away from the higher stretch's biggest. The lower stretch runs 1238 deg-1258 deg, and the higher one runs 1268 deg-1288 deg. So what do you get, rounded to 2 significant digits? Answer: 0.23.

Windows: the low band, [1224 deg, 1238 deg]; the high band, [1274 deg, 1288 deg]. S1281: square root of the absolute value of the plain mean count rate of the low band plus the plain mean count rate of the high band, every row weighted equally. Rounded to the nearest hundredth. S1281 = 3.55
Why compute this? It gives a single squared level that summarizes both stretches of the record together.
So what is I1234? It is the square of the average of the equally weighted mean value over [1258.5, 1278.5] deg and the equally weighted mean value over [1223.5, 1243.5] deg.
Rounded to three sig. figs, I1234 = 38.1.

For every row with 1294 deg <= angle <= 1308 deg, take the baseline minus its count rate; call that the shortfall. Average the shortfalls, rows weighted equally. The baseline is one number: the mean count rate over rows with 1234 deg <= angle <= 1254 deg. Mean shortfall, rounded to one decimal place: 1.5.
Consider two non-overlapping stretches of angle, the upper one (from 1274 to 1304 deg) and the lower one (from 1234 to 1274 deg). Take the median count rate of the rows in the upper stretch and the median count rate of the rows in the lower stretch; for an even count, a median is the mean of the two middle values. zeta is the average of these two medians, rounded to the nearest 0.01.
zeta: 6.04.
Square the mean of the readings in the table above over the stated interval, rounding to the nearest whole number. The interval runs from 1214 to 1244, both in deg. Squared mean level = 36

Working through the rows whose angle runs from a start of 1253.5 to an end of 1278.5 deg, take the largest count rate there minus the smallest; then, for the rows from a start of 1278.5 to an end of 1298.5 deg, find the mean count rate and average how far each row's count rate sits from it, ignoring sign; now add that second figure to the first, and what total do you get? 1.0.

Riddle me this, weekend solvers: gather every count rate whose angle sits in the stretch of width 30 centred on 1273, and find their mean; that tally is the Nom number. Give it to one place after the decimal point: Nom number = 6.4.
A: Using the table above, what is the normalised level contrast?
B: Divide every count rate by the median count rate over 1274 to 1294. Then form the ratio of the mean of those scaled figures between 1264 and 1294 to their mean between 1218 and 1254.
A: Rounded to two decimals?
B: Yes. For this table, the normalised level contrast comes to 1.08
